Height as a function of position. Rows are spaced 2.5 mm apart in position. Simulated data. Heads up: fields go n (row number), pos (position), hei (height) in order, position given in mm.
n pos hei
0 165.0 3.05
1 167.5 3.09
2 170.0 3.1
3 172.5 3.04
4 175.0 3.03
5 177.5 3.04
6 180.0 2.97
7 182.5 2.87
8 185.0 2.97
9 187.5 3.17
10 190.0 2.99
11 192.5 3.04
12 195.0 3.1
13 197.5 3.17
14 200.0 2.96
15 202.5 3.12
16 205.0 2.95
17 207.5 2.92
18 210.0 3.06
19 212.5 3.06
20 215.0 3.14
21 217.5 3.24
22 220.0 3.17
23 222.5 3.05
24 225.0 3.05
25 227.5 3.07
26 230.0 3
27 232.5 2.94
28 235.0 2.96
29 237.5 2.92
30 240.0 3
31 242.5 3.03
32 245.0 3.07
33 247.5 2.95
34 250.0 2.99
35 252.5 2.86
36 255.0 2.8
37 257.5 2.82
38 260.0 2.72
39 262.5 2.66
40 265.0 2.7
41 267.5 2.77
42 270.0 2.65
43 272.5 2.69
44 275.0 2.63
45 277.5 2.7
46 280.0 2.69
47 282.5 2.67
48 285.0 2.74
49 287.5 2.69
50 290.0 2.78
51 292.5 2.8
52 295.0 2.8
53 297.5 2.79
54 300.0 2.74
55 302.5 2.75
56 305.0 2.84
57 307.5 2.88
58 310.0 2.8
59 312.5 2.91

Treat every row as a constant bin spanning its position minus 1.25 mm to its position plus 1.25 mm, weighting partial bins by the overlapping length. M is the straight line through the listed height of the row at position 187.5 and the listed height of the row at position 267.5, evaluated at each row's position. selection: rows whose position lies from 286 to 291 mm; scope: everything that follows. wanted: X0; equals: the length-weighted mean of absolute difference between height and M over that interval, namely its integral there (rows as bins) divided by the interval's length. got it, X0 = 0.07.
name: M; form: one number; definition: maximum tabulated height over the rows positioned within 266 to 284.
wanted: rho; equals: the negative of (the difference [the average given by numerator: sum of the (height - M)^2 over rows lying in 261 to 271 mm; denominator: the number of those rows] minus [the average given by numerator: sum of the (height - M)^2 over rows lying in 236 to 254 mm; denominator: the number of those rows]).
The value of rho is 0.04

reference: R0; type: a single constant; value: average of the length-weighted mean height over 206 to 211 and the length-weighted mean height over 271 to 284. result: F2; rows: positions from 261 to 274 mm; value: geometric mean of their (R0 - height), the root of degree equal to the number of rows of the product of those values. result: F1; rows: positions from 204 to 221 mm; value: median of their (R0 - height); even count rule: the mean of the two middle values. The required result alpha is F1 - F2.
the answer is -0.36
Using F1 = -0.23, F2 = 0.13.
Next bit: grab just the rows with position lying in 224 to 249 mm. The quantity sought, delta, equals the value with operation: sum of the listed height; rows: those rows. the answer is 30.0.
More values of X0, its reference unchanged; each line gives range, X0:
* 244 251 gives 0.13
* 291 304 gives 0.16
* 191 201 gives 0.08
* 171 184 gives 0.23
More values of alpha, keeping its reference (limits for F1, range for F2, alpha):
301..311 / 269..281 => -0.15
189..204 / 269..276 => -0.41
